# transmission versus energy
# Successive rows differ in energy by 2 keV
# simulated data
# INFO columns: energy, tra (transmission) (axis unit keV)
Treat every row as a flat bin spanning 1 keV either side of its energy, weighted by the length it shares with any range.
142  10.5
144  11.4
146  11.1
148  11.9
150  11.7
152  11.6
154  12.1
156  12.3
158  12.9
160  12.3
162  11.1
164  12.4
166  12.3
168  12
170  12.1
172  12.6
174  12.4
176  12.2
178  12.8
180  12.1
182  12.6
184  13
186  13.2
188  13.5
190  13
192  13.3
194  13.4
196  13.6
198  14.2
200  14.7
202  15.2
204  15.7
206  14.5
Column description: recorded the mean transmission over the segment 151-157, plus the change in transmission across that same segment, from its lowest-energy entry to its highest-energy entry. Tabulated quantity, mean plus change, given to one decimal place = 12.7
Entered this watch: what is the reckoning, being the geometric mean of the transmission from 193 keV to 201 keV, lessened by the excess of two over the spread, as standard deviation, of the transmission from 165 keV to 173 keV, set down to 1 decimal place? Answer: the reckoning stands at 12.2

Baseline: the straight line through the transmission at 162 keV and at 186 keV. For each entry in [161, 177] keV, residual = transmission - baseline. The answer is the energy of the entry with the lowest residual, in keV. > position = 176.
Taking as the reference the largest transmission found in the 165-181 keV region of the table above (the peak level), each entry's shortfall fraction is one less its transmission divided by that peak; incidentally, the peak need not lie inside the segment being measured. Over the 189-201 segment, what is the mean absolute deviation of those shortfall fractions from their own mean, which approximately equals 0.039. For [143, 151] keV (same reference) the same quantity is 0.021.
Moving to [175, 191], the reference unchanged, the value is 0.029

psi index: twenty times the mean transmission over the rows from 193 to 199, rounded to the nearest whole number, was 275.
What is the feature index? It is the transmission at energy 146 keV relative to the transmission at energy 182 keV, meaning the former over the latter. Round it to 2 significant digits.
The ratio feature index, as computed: 0.88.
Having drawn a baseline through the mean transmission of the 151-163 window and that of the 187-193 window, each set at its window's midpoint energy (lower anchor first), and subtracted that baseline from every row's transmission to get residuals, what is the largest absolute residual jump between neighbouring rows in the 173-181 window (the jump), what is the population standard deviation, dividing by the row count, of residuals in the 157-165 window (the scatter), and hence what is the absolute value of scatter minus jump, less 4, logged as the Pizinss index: -3.93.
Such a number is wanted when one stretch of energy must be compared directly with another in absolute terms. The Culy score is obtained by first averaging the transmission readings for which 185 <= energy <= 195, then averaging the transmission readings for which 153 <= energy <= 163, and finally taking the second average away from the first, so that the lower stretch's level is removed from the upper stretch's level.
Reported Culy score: 1.1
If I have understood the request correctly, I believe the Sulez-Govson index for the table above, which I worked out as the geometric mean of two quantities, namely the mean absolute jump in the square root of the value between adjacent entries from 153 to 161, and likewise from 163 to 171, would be 0.040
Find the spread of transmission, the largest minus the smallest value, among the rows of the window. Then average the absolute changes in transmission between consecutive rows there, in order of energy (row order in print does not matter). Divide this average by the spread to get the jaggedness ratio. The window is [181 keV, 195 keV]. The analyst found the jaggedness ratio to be 0.33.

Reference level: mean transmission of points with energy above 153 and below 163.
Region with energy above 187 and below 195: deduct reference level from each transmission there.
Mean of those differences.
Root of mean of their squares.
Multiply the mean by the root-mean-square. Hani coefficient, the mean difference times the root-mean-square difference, 1.4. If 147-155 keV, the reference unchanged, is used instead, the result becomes -0.1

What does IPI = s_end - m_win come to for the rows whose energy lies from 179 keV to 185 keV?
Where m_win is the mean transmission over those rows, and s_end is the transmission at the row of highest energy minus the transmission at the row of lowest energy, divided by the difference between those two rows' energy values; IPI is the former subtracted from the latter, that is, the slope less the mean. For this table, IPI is -12.3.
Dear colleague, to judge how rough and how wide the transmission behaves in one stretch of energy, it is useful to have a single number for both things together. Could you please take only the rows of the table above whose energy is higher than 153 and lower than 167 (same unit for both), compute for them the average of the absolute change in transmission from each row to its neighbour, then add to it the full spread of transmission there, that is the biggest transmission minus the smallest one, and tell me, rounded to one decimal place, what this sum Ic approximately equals 2.5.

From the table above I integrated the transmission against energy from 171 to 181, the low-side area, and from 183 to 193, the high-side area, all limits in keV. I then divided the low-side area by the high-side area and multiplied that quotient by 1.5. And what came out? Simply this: 1.41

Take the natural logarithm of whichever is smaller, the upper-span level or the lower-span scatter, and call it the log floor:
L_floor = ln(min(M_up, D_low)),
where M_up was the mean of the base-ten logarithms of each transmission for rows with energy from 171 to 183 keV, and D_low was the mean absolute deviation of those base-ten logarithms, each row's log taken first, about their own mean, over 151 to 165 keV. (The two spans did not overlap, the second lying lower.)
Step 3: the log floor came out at -4.15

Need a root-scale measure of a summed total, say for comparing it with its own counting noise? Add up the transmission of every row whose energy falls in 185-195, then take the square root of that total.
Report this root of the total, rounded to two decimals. 8.15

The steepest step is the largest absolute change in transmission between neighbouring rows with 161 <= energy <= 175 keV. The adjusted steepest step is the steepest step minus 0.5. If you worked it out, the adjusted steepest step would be 0.8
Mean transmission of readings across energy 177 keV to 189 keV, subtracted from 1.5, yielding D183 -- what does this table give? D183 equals -11.4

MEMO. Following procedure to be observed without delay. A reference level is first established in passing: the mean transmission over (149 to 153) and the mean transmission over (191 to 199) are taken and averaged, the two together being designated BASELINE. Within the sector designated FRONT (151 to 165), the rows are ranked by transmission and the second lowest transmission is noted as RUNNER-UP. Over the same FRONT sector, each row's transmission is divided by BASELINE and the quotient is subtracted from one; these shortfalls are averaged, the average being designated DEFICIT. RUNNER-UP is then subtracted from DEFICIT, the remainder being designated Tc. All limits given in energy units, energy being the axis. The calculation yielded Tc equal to -11.6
